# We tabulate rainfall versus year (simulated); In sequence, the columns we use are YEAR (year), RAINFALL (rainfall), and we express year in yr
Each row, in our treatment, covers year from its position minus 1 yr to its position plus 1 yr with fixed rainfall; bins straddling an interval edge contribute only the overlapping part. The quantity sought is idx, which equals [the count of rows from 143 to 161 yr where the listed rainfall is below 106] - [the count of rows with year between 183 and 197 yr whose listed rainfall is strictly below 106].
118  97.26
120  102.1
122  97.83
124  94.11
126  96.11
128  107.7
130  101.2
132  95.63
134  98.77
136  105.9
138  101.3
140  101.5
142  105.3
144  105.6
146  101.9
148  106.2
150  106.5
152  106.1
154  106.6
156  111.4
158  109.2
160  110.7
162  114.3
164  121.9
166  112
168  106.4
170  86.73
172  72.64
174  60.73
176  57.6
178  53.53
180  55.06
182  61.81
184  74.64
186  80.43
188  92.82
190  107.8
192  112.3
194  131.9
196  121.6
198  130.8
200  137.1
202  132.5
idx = -1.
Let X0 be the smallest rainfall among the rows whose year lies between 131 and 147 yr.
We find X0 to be 95.63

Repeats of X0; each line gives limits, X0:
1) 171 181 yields 53.53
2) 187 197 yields 92.82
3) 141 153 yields 101.9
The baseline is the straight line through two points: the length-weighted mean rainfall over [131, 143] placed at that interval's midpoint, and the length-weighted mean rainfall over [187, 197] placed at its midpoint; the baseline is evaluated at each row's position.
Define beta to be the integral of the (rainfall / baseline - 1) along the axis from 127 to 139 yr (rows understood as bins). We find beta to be 0.1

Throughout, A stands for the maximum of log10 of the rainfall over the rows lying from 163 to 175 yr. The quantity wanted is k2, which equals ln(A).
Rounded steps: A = 2.09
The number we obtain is 0.735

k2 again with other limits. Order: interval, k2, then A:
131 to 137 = 0.706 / 2.02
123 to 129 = 0.709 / 2.03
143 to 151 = 0.707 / 2.03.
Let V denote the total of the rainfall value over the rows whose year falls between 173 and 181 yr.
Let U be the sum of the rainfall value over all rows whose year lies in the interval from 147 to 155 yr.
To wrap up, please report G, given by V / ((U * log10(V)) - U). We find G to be 0.39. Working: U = 425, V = 227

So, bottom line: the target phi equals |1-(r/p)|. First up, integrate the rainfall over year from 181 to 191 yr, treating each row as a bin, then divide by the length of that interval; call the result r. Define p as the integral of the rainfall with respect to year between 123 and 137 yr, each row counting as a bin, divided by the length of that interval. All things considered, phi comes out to 0.16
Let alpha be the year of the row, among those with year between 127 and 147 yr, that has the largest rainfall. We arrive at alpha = 128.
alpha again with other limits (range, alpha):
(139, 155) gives 154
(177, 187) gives 186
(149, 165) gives 164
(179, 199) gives 194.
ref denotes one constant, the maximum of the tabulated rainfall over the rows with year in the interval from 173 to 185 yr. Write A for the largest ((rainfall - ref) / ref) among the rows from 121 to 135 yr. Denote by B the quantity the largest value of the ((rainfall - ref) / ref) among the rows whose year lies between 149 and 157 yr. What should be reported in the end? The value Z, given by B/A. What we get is 1.11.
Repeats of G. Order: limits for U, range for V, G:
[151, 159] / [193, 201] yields 0.70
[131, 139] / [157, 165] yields 0.68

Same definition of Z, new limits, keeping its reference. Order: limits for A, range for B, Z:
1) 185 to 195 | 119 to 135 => 0.58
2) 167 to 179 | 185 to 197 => 1.80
